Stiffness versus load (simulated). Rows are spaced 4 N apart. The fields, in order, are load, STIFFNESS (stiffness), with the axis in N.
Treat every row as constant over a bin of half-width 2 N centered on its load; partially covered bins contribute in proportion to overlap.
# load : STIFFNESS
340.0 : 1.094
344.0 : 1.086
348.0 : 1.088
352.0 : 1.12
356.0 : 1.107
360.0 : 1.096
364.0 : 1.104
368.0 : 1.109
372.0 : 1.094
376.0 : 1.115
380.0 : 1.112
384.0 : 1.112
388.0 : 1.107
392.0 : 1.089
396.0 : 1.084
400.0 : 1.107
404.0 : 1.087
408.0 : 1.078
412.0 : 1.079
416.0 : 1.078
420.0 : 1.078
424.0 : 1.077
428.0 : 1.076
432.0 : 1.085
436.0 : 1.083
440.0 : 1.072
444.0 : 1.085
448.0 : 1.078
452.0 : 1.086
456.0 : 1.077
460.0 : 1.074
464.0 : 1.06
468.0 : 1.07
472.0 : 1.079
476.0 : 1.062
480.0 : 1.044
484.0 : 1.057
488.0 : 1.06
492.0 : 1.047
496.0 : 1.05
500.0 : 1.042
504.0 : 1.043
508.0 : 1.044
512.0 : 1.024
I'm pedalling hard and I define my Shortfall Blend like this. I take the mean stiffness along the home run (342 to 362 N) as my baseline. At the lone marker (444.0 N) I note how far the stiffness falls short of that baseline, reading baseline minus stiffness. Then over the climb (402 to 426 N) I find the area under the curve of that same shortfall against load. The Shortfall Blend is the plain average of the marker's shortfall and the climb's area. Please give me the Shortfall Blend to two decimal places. 0.25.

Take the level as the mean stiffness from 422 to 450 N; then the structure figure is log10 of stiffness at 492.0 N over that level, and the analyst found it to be -0.013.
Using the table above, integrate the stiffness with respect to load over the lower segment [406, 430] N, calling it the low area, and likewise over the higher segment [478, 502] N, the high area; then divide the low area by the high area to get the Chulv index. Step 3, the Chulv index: 1.03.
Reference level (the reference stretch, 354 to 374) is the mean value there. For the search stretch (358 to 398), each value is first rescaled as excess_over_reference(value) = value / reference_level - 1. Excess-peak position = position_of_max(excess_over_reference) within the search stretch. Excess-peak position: 376.0 N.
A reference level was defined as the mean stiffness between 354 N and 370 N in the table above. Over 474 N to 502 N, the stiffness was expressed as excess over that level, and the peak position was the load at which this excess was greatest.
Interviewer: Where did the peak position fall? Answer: 476.0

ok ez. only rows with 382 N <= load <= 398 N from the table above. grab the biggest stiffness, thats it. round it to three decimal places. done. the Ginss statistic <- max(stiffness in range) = 1.112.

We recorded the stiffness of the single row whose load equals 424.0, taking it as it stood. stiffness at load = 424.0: 1.077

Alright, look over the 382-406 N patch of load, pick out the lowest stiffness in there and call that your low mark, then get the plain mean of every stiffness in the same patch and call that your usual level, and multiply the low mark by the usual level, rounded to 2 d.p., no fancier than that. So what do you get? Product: 1.19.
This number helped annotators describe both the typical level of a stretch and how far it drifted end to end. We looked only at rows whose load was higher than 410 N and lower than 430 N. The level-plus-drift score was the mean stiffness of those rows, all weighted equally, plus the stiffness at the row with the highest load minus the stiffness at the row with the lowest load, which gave 1.075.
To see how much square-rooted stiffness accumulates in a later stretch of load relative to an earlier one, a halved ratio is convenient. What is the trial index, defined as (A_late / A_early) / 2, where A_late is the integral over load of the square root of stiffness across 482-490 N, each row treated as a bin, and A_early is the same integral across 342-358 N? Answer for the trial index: 0.25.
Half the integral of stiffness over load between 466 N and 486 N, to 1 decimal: 10.6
